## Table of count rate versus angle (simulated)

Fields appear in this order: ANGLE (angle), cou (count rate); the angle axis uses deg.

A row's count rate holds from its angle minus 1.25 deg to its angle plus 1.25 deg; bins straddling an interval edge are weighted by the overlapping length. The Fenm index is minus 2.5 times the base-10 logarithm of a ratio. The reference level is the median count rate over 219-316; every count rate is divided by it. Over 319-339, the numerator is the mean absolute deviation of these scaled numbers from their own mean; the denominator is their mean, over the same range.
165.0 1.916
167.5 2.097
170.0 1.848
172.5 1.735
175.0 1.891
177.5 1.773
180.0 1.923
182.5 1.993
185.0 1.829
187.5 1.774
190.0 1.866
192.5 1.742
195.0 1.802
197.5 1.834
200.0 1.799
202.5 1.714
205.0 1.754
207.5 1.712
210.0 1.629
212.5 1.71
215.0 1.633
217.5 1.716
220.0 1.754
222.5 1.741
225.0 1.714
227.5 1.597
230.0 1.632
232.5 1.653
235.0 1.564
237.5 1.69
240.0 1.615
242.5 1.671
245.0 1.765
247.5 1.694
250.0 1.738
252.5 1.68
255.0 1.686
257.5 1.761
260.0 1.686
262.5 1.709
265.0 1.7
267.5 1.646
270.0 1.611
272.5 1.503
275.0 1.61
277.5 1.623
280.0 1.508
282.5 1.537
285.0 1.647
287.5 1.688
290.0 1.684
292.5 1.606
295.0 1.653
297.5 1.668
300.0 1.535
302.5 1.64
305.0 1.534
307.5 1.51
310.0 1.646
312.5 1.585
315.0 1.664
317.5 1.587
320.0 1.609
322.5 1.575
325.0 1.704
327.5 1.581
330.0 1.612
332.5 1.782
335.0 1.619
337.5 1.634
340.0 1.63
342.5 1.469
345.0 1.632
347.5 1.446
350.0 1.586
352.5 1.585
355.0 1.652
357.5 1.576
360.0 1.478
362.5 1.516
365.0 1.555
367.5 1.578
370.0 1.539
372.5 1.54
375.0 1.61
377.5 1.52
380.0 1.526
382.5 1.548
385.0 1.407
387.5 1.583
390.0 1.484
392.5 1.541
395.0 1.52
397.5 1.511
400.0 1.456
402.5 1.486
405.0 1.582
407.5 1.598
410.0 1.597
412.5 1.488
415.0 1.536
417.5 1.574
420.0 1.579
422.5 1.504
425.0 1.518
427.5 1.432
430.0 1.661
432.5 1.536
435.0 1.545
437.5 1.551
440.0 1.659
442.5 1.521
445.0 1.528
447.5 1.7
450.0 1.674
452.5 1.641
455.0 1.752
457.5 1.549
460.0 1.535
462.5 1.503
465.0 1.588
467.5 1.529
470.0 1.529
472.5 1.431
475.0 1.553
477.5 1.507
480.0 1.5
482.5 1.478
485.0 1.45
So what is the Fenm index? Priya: 3.75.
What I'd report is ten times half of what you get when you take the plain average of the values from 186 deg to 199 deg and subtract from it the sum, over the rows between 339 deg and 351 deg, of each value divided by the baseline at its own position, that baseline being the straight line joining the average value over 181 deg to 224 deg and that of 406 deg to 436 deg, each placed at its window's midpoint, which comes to -14.9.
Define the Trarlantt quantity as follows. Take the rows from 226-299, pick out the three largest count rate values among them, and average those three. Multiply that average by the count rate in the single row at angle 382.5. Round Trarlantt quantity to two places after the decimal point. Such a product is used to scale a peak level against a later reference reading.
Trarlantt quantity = 2.72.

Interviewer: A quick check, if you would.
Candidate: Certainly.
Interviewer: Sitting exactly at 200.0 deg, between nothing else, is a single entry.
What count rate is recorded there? 1.799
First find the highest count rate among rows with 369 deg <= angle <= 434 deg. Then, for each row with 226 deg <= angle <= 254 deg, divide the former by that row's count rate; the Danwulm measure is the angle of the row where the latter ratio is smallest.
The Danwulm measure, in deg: 245.0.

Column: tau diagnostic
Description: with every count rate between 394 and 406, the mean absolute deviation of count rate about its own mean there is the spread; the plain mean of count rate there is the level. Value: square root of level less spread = 1.22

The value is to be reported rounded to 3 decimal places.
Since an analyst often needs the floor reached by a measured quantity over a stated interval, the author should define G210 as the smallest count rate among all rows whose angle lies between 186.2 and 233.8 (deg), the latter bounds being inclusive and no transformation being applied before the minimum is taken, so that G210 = 1.597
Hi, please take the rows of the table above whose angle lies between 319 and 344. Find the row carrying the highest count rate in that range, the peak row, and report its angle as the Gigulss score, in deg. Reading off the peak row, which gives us 332.5 deg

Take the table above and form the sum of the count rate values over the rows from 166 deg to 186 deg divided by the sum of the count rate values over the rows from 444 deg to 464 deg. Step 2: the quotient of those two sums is 1.17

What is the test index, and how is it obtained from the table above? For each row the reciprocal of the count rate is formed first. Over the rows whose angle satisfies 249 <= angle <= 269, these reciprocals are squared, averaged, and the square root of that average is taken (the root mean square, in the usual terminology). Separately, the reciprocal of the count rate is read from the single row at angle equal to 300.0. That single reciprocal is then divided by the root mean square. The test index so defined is 1.11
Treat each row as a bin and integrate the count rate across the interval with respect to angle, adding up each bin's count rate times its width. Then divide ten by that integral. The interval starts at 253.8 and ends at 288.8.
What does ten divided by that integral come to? 0.175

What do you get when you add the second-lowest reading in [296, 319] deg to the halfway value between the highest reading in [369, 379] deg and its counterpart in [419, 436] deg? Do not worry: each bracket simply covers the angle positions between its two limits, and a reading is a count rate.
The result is 3.17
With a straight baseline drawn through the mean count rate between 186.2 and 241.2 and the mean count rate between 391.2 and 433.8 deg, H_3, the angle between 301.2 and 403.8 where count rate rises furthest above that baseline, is 332.5 deg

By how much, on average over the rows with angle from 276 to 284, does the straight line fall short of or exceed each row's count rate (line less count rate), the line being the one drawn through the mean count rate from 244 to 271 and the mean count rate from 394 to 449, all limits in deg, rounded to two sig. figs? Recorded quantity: 0.12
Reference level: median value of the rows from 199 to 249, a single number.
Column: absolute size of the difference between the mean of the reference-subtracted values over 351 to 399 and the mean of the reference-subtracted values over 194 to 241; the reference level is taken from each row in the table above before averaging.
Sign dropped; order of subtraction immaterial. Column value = 0.16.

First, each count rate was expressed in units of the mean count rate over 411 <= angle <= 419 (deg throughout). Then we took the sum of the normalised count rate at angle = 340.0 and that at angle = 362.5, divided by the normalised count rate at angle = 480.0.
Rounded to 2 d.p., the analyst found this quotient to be 2.10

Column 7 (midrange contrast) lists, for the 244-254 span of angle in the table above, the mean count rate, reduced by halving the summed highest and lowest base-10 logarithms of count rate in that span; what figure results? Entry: 1.48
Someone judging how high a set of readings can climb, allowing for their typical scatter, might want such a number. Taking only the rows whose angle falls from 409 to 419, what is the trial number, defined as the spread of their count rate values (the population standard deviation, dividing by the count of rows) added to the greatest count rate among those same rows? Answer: 1.64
